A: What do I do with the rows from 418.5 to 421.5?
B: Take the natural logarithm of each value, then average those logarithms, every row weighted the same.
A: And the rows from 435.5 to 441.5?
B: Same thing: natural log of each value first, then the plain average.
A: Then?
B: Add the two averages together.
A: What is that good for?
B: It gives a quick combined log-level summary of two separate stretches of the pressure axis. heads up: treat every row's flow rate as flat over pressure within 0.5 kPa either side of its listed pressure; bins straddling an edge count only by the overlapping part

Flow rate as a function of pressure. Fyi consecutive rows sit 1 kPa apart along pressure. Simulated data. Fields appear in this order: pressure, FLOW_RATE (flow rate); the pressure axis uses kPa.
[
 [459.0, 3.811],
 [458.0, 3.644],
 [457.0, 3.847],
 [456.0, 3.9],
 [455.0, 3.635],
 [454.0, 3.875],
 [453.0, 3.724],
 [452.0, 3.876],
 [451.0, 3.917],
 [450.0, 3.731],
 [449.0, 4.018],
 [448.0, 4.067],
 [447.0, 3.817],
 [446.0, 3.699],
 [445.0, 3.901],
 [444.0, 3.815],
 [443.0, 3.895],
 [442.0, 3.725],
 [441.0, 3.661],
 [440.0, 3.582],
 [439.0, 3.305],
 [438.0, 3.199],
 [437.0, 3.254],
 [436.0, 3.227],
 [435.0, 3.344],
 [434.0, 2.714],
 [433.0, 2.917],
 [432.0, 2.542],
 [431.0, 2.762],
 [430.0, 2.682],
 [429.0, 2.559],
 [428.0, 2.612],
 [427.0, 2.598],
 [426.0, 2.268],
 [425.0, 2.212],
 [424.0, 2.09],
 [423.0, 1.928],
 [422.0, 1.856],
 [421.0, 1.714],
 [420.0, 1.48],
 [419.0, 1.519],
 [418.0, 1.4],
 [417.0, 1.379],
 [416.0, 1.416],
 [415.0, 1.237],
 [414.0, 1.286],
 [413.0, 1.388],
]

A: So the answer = 1.7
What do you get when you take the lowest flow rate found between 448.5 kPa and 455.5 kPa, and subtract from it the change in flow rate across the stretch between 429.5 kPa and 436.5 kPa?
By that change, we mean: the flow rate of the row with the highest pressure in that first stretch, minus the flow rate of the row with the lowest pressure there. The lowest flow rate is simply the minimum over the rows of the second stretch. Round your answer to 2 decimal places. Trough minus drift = 3.09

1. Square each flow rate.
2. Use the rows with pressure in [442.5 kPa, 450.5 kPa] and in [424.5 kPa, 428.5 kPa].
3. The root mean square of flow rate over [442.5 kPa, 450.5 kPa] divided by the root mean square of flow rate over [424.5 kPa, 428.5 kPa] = 1.6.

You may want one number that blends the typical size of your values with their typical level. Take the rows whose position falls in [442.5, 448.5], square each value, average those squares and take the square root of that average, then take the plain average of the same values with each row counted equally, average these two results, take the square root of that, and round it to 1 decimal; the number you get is 2.0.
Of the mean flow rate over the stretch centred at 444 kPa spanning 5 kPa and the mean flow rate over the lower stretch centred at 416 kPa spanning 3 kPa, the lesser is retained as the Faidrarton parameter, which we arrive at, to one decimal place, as 1.3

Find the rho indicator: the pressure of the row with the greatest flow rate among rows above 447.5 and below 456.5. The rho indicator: 448.0 kPa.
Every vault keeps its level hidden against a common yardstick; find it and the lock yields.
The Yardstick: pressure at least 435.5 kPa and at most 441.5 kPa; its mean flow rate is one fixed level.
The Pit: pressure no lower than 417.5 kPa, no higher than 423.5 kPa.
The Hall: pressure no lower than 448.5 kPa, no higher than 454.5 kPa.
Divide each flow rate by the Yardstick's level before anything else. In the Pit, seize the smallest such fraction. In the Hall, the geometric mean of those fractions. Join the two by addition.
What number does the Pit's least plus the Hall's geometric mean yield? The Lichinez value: 1.6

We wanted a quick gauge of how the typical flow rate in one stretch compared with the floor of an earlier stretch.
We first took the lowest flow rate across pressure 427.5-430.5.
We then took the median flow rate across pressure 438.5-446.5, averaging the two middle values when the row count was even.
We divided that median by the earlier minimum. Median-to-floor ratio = 1.5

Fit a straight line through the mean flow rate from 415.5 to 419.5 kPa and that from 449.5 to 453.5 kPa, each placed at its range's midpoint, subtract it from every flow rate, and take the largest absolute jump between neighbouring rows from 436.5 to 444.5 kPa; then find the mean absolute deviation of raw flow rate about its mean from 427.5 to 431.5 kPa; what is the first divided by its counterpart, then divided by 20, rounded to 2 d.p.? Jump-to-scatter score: 0.15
